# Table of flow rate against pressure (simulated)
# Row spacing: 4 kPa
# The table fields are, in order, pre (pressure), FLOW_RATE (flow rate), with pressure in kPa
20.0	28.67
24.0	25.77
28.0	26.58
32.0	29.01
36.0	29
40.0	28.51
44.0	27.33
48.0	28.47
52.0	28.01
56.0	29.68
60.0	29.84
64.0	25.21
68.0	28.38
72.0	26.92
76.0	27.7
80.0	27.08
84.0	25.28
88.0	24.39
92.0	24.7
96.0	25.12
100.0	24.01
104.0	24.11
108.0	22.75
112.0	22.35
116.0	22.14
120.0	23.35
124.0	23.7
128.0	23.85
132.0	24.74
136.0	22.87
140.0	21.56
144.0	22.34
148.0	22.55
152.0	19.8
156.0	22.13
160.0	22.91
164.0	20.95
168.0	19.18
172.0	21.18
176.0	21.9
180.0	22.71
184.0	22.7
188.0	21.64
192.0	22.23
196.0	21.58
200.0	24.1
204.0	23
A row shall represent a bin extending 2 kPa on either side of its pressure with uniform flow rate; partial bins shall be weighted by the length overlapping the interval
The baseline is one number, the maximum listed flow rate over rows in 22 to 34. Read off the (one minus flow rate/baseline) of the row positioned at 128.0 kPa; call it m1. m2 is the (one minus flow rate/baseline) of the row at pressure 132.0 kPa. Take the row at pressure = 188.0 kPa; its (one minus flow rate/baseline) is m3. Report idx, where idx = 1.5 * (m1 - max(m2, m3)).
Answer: -0.11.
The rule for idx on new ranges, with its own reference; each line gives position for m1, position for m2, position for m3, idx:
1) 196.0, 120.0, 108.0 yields 0.06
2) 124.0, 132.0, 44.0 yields 0.05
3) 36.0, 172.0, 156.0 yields -0.40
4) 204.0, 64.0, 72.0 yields 0.11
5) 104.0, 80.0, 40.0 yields 0.15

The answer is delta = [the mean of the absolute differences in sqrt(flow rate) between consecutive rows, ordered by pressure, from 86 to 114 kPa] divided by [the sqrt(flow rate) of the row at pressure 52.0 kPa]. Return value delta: 0.0119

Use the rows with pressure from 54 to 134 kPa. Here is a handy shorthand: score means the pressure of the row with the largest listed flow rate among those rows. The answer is 60.0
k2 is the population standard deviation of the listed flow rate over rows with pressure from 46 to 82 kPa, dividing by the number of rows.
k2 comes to 1.35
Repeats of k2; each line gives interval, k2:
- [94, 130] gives 0.89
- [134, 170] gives 1.27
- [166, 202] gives 1.26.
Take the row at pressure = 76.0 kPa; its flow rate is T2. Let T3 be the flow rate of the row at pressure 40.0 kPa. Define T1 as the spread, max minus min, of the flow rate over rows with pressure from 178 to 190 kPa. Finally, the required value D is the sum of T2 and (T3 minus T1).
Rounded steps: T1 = 1.1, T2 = 27.7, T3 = 28.51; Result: 55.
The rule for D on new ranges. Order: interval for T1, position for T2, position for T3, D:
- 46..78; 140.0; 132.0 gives 42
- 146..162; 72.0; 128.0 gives 48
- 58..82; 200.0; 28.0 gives 46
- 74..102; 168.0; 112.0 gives 38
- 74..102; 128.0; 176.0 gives 42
